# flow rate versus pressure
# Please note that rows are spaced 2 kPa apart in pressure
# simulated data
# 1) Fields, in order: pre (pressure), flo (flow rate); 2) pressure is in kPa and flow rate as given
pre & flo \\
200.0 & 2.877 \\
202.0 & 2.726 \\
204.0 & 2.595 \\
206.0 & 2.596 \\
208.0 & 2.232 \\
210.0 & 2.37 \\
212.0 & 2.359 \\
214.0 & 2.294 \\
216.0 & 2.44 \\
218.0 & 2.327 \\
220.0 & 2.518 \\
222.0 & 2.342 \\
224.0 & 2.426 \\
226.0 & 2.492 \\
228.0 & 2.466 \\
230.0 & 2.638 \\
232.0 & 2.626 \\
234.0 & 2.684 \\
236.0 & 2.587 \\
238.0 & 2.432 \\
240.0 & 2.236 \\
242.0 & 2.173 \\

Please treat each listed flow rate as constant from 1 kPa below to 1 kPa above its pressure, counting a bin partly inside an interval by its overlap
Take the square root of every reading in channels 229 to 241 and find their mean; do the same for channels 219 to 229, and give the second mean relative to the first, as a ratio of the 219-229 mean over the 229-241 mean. 0.98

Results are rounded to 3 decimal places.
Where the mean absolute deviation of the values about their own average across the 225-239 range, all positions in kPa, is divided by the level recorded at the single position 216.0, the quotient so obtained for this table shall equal 0.034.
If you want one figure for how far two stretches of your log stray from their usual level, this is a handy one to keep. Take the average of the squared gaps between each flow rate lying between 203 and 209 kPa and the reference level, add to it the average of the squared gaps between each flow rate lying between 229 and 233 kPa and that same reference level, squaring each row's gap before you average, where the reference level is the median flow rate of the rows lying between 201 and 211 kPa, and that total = 0.05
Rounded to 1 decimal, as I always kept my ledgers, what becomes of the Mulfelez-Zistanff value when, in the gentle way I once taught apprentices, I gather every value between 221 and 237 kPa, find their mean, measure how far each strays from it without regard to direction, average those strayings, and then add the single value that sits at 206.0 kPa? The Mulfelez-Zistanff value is 2.7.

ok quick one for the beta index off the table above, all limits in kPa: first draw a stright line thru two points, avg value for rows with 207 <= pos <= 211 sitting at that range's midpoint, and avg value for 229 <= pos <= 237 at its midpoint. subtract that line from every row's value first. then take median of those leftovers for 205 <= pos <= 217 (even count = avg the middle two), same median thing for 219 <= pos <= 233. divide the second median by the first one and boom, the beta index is -1.5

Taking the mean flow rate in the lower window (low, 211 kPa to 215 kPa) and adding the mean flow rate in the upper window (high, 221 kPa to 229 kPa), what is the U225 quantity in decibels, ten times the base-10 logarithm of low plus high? 6.77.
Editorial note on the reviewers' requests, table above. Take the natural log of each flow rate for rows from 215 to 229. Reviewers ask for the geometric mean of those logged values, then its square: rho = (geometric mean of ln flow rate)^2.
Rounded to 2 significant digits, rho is 0.79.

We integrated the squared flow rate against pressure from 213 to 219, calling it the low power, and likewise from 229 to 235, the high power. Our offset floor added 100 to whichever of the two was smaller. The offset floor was 133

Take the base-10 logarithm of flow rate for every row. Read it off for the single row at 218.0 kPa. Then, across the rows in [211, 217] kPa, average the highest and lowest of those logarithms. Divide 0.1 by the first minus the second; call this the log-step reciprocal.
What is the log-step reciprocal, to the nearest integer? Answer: -14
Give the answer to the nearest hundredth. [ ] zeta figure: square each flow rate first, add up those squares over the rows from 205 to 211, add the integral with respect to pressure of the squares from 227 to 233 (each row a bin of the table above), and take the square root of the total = 7.56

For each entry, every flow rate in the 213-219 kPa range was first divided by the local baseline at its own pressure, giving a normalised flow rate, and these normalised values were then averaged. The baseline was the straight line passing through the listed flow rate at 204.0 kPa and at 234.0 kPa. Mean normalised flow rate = 0.89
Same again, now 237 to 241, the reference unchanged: 0.86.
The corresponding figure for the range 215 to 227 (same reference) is 0.92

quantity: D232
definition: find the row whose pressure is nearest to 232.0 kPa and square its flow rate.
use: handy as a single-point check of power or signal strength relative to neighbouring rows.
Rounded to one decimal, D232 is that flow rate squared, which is 6.9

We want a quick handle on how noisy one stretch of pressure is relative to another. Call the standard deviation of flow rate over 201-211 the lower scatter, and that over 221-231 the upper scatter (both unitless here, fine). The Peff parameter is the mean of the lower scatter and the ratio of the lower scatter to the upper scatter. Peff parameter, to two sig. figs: 1.0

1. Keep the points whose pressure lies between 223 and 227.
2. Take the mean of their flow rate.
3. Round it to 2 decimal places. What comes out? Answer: 2.46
